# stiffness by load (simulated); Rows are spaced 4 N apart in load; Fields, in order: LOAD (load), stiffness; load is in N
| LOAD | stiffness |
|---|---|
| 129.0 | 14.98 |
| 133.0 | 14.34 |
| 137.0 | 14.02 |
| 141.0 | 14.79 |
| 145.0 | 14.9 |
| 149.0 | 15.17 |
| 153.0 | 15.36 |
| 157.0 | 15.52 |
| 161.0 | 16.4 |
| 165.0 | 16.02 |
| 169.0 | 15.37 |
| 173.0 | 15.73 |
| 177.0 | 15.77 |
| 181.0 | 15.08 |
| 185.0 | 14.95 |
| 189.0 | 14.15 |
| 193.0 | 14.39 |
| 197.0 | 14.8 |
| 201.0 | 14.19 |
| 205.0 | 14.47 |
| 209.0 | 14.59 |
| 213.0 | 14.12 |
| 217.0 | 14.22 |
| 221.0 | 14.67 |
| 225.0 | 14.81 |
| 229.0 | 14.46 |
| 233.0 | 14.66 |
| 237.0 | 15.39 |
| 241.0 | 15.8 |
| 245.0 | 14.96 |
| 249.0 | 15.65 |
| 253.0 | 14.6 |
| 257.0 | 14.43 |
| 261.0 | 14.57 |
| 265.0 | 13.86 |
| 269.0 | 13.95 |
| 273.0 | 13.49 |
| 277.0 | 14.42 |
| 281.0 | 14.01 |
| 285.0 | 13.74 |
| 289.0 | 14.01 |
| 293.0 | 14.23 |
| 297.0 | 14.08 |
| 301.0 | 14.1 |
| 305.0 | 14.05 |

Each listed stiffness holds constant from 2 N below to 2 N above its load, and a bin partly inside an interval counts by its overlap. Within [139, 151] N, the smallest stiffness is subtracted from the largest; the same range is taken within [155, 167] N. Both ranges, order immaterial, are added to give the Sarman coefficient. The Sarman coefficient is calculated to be 1.3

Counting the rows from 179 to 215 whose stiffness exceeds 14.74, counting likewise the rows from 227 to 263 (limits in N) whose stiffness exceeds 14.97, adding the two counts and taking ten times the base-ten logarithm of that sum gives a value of 7.8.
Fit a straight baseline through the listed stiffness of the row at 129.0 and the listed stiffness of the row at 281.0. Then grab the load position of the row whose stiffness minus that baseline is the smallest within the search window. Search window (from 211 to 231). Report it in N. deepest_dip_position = 213.0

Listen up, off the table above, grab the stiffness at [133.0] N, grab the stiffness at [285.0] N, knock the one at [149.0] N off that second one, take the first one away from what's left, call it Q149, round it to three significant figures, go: -15.8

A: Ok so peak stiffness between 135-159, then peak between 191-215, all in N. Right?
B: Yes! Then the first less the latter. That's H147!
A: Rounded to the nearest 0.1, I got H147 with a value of 0.7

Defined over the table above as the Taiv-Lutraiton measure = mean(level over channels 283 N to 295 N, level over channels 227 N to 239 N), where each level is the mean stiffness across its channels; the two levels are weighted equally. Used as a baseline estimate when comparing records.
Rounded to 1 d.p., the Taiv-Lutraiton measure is 14.4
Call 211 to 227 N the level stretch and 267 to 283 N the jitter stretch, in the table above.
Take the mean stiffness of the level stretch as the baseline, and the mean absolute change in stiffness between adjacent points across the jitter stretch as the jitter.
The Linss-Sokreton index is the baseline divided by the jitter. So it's 24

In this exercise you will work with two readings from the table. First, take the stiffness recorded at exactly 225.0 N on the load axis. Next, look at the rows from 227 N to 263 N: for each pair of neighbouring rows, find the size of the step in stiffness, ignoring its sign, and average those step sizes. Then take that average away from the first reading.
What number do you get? 14.3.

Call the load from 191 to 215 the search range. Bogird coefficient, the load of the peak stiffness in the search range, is 197.0 N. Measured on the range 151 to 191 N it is 161.0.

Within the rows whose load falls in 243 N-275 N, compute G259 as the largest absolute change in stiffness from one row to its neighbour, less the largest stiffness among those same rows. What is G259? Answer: -14.6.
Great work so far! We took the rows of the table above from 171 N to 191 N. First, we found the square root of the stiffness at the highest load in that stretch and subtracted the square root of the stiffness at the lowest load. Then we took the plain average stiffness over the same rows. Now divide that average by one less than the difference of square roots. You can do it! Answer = -13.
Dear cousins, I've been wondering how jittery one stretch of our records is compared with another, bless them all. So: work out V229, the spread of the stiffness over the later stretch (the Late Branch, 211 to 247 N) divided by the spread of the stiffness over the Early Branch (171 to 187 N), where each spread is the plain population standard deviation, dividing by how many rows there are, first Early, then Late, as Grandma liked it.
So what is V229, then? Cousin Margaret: 1.4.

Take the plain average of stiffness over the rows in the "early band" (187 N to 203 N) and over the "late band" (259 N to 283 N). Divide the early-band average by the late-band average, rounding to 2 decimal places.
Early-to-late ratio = 1.02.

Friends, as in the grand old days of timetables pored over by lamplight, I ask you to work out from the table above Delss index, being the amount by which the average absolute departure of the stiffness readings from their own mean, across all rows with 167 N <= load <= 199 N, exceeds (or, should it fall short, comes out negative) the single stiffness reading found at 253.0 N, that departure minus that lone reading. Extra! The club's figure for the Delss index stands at -14.1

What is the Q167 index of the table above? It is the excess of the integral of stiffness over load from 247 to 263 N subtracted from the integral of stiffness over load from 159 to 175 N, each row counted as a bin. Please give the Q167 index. 17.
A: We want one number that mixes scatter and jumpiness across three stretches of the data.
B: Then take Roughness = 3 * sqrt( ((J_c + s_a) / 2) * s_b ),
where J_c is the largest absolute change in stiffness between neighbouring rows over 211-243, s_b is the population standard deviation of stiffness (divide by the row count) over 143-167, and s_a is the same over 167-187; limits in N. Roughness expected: 1.56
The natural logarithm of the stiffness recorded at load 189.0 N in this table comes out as 2.65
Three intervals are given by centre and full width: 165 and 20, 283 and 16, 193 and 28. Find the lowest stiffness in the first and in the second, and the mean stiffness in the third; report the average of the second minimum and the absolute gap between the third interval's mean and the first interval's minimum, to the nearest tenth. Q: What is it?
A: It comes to 7.3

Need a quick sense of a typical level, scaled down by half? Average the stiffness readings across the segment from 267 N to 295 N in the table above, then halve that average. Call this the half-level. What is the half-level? 6.99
